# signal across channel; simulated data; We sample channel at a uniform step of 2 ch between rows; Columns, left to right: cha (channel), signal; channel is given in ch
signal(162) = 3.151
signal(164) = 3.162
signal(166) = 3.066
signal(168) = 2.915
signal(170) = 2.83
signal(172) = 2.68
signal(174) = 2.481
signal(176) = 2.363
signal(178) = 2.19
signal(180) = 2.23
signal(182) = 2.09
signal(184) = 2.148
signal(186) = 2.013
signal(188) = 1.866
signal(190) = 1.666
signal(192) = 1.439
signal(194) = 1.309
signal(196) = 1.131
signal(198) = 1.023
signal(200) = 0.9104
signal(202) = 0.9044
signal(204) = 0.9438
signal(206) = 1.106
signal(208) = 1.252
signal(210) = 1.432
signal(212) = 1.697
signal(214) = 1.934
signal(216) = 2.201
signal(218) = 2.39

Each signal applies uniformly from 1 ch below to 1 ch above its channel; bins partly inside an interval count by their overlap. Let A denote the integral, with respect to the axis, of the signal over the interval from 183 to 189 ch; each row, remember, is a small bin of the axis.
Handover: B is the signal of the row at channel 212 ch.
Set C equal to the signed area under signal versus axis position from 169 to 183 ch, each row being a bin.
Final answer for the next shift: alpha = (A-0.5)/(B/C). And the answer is 230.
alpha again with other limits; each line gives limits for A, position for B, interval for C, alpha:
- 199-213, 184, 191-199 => 73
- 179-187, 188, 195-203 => 70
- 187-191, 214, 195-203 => 27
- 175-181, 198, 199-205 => 70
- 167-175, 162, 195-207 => 81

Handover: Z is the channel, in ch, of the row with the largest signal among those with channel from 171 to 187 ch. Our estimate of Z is 172 ch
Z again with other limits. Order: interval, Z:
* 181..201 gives 184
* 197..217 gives 216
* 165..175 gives 166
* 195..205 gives 196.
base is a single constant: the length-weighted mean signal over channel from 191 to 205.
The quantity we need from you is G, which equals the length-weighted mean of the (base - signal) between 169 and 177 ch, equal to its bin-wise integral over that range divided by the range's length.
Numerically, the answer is -1.5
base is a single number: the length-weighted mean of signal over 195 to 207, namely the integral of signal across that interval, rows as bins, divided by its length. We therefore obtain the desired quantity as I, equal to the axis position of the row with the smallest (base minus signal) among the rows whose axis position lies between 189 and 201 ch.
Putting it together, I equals 190 ch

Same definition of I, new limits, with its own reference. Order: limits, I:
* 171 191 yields 172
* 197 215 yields 214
